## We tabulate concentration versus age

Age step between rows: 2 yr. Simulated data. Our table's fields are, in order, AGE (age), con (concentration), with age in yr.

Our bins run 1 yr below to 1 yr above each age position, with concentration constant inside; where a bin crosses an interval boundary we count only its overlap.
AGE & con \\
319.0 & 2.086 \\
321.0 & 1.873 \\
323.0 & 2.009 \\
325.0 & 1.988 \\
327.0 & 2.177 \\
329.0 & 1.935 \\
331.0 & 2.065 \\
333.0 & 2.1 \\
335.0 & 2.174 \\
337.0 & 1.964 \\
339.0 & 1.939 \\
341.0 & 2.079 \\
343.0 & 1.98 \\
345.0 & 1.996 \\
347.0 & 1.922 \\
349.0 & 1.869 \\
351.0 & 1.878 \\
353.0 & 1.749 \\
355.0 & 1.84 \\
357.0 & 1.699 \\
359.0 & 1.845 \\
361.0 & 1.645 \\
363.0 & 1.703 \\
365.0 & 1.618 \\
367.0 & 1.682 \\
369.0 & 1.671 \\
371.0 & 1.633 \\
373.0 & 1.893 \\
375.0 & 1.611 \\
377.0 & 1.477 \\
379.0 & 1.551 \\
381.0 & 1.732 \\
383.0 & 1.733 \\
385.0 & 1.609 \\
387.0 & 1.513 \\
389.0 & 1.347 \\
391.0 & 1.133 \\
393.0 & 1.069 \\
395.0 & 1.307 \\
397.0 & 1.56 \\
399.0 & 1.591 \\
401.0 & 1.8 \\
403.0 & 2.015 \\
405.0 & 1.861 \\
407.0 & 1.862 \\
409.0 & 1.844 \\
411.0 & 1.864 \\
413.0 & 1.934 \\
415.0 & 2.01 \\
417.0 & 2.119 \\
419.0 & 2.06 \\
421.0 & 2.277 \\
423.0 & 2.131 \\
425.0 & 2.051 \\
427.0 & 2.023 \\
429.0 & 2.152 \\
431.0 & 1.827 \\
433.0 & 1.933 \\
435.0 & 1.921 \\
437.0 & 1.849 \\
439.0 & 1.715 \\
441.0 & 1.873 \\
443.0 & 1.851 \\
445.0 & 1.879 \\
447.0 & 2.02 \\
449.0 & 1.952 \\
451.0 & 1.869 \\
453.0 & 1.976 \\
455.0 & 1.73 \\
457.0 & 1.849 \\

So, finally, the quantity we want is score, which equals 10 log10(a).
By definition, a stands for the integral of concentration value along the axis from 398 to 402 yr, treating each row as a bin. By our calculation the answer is 8.31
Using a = 6.8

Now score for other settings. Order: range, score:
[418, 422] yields 9.38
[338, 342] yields 9.05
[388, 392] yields 6.95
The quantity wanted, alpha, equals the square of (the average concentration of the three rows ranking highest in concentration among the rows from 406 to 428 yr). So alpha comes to 4.73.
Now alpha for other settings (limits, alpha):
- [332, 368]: 4.48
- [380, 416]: 3.95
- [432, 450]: 3.87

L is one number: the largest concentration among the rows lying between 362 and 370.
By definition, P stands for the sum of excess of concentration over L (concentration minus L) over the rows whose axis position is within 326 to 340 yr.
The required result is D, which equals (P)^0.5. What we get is 1.56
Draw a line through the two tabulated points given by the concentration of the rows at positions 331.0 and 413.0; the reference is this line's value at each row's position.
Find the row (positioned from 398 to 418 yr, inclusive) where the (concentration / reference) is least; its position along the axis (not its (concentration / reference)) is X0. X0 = 399.0 yr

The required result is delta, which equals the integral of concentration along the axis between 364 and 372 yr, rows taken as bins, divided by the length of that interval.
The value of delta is 1.65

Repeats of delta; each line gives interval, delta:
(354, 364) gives 1.75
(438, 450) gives 1.88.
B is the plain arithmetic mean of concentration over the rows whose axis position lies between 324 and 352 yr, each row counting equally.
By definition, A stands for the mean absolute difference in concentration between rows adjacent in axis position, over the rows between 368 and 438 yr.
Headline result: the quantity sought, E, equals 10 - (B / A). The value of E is -6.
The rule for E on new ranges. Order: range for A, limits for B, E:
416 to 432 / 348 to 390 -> -2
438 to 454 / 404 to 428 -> -13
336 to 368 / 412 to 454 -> -12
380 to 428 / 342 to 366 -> -6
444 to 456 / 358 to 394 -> -2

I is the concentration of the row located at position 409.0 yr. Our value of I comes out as 1.844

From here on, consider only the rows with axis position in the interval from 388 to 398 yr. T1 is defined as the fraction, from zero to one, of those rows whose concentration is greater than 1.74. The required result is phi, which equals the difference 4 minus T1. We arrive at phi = 4.00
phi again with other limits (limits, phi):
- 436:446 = 3.20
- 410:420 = 3.00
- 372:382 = 3.80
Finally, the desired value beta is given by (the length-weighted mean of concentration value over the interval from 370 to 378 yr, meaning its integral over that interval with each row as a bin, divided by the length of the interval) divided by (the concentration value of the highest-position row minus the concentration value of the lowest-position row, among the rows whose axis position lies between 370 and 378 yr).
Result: -11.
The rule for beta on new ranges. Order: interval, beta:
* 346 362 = -7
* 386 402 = 5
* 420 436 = -6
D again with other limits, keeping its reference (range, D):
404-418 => 1.25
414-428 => 1.66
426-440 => 1.22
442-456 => 1.16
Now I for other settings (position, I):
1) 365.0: 1.618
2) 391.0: 1.133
